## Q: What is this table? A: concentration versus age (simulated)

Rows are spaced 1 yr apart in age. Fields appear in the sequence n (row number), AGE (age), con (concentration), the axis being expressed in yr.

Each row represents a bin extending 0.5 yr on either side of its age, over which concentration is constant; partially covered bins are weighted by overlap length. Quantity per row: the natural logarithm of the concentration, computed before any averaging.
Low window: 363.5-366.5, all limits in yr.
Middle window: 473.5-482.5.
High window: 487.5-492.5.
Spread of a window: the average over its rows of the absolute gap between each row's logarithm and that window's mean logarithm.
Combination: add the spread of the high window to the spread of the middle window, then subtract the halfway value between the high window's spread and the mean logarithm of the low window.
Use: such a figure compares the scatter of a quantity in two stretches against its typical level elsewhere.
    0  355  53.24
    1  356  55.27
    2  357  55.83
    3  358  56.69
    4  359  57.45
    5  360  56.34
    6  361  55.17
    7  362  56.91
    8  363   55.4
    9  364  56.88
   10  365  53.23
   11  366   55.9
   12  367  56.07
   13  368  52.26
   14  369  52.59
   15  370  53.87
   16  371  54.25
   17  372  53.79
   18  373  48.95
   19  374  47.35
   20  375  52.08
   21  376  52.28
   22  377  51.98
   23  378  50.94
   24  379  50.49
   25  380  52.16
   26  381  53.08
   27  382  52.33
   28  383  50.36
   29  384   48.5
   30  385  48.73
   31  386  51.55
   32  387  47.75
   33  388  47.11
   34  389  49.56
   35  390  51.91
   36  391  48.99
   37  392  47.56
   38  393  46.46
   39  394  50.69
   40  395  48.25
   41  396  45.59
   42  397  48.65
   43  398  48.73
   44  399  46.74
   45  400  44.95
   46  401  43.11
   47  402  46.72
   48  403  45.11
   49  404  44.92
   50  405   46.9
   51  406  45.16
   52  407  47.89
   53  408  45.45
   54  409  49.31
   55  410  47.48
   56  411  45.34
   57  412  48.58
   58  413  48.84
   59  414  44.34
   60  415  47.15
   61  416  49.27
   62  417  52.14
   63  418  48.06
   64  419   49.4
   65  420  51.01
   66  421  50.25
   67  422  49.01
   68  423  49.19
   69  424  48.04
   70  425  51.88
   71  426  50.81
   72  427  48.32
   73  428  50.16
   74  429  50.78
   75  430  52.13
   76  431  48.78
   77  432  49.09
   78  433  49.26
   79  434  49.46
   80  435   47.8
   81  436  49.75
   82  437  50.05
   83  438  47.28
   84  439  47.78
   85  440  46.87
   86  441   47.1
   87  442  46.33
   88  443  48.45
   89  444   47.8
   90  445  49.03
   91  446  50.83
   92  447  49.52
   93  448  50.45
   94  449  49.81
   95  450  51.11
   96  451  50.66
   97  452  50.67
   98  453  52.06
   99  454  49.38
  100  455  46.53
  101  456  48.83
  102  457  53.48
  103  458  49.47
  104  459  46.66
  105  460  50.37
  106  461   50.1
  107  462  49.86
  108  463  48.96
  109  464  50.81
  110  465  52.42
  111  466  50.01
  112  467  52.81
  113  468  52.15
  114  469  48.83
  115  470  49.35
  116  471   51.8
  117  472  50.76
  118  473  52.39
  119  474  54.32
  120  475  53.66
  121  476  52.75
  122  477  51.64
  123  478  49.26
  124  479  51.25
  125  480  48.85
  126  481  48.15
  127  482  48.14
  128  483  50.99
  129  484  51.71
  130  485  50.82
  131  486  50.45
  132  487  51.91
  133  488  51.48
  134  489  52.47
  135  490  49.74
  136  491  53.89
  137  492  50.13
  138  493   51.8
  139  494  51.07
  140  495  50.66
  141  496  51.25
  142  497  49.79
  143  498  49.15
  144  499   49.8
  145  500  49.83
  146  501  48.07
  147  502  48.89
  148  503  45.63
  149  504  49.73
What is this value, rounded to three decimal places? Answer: -1.954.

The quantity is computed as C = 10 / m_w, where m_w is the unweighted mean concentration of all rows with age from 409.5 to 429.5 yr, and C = 0.2041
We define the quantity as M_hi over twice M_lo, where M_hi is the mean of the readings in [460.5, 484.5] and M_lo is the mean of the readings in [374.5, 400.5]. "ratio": 0.51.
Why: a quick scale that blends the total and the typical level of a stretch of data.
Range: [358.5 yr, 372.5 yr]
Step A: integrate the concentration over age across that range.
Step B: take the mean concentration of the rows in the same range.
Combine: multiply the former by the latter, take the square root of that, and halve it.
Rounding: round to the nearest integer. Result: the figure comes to 103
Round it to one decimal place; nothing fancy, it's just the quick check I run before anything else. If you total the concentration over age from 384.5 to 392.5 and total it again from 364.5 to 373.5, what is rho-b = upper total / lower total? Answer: 0.8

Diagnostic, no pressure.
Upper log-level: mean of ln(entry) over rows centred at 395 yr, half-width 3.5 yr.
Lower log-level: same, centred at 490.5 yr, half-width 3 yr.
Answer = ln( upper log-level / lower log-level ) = -0.019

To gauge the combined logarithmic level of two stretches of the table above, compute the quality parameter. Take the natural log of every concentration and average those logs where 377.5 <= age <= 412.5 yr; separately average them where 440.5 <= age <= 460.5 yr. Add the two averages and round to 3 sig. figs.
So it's 7.77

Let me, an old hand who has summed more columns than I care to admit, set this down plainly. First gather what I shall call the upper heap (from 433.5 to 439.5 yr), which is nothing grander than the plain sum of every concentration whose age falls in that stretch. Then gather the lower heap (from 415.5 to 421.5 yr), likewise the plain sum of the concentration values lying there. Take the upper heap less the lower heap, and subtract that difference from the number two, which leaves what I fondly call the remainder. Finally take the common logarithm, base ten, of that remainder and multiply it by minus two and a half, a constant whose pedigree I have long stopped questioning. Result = -2.5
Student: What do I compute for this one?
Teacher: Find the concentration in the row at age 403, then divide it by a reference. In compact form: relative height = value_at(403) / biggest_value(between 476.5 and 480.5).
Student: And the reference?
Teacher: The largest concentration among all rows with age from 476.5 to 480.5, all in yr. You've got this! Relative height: 0.87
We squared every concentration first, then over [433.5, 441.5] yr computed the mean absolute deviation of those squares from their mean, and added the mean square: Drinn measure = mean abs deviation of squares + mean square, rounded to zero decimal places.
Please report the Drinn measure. 2439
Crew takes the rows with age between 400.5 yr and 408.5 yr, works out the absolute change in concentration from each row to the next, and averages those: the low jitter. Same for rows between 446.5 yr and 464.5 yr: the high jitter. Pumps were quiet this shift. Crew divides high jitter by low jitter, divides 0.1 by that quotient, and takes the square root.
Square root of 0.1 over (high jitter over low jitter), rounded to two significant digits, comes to 0.33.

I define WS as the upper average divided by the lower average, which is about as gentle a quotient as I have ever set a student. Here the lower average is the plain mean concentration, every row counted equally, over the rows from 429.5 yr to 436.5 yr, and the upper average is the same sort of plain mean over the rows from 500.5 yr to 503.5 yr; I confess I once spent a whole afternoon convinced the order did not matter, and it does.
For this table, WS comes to 0.96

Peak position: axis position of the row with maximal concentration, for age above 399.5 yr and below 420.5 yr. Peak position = 417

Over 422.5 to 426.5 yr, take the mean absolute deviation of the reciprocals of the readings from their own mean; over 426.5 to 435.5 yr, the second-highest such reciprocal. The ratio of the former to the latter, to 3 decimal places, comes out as 0.026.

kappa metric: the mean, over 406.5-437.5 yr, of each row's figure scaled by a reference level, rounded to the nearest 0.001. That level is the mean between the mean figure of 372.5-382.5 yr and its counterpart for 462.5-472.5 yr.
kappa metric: 0.961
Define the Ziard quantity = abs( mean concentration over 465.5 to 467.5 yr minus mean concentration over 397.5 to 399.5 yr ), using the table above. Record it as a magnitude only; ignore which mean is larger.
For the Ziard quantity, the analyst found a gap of 3.7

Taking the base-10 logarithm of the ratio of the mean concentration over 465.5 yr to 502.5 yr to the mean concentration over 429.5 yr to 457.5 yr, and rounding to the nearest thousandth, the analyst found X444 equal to 0.013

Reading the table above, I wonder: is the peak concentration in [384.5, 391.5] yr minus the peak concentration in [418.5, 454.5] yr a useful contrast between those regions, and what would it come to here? 0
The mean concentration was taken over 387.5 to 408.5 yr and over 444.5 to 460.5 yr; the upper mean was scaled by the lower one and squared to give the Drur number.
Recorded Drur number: 1.12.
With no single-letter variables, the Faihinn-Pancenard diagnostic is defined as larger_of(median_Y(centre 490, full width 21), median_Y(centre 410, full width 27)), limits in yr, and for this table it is 50.7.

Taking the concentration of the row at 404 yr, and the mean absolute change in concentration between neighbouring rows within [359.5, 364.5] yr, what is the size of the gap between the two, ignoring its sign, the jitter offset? 43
